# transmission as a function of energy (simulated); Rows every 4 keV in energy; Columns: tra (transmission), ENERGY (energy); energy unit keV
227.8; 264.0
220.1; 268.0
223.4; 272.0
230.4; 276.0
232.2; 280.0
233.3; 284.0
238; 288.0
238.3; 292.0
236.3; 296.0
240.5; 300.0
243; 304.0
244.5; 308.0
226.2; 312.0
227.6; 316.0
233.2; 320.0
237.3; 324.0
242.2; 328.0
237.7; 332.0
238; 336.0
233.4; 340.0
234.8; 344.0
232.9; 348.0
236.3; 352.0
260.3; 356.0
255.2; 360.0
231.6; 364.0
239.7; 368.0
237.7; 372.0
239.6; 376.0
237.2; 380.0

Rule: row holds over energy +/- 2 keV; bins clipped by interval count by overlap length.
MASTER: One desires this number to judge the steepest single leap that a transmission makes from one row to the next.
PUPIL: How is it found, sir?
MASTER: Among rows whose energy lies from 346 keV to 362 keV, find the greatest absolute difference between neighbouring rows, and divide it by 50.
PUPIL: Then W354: 0.5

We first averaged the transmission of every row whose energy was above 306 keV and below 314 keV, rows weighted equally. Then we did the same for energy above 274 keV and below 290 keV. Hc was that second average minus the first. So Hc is -1.9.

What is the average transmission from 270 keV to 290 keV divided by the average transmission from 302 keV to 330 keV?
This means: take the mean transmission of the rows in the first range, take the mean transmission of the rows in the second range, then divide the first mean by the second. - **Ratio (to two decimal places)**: 0.98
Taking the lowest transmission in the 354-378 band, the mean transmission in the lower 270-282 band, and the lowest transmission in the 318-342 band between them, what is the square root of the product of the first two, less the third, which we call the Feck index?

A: -3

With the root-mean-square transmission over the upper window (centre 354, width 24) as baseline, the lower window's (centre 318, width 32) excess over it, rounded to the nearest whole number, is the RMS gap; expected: -6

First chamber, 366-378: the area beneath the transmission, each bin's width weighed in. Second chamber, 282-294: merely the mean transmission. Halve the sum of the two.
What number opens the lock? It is 1552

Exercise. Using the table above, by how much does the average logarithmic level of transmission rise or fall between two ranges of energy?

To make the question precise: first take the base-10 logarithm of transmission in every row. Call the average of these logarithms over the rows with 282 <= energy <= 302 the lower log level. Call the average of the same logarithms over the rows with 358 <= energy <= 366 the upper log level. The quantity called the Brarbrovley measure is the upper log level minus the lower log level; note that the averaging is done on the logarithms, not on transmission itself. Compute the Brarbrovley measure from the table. 0.011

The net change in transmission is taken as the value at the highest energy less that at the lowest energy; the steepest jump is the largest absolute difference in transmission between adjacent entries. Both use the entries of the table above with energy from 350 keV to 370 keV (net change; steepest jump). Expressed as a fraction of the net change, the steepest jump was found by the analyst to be 7.1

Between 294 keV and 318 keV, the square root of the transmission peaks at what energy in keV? 308.0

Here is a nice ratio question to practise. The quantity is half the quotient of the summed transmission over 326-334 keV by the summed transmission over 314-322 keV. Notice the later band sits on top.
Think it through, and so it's 0.521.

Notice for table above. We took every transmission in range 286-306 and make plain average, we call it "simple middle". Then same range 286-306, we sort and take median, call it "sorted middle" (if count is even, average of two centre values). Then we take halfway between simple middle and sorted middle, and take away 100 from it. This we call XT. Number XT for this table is 139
